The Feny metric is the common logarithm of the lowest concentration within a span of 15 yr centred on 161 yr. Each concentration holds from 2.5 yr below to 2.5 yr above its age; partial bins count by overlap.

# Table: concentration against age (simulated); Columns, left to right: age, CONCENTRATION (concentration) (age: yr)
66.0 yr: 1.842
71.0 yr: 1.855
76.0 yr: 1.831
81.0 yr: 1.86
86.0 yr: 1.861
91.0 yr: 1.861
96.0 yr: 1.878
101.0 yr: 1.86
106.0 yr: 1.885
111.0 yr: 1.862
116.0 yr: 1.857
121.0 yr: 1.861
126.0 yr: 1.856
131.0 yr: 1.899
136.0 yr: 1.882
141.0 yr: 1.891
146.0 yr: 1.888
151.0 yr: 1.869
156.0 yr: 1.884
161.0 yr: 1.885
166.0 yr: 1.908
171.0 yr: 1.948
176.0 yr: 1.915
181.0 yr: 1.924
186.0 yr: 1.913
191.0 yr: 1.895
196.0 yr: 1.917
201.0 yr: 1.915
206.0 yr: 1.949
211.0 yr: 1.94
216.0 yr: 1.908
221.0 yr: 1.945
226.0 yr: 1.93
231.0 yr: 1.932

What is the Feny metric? 0.275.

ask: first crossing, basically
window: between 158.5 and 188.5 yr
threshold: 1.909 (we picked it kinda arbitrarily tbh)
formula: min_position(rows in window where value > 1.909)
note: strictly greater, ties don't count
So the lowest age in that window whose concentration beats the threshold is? 171.0 yr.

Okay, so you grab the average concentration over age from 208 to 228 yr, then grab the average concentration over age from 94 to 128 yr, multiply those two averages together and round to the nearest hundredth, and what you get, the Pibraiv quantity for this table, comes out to 3.60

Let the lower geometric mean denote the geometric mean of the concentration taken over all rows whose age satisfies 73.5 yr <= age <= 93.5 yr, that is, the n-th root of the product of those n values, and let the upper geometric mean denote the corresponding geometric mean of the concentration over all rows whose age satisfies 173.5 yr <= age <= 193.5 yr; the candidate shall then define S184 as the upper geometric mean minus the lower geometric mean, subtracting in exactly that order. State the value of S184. 0.059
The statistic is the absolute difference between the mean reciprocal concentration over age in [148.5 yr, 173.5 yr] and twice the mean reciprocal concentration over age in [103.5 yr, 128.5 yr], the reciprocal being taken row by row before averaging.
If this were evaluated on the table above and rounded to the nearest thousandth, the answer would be 0.546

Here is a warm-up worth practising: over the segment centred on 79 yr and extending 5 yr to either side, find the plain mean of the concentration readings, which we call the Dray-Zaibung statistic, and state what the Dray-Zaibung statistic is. 1.85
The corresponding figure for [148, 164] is 1.88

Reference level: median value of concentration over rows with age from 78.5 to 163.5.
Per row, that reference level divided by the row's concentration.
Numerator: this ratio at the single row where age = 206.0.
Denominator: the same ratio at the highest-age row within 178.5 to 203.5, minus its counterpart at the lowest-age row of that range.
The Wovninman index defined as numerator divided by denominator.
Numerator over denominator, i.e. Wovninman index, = 210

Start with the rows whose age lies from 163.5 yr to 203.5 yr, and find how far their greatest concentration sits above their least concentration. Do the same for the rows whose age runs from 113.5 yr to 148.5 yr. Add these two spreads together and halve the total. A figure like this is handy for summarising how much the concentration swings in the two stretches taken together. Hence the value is 0.048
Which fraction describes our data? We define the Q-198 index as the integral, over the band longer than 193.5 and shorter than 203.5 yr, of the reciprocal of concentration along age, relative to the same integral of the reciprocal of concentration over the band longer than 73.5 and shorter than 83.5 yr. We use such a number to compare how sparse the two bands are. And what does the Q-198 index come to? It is 0.963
